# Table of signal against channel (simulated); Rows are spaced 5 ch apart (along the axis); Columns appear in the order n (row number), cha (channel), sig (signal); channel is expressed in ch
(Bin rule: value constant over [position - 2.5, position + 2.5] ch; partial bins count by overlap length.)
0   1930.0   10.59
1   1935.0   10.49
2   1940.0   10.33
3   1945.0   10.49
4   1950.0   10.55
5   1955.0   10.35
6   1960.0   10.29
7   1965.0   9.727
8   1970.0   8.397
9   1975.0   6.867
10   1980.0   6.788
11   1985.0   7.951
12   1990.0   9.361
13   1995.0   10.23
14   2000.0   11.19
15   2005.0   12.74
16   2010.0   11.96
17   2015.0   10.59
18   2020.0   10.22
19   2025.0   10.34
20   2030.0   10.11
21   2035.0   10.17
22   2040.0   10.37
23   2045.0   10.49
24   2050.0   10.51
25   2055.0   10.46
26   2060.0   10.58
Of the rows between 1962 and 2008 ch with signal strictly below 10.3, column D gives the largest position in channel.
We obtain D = 1995.0 ch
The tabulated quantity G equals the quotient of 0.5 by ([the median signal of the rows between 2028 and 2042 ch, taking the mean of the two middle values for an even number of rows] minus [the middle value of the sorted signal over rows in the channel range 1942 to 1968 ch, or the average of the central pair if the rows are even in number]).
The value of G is -2.78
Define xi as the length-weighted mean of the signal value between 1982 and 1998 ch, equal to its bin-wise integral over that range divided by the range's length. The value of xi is 9.2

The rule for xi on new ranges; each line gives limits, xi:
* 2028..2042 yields 10.2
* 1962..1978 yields 8.3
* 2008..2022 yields 10.9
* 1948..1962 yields 10.4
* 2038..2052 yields 10.5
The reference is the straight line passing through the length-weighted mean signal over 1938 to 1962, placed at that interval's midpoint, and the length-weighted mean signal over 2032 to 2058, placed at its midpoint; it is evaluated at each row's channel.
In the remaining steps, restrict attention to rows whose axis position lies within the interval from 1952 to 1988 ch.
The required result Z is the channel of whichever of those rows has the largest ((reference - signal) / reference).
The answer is 1980.0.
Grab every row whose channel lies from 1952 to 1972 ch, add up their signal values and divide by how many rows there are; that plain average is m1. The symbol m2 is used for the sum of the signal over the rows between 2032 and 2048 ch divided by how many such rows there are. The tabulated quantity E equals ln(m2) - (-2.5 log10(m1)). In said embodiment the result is 4.8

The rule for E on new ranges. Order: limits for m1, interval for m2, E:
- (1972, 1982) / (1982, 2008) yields 4.4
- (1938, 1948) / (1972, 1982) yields 4.5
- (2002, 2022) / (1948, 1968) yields 5.0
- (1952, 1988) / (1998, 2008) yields 4.8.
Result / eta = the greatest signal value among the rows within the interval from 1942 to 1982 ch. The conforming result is 10.55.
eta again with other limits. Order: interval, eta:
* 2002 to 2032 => 12.74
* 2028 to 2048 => 10.49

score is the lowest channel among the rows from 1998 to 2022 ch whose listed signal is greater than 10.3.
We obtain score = 2000.0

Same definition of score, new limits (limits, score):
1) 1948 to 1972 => 1950.0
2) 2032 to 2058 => 2040.0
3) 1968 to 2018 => 2000.0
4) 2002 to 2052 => 2005.0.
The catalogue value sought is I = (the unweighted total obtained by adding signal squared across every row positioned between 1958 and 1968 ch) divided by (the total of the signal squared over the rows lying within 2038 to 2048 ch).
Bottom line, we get 0.92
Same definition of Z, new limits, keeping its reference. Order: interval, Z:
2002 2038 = 2030.0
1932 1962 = 1960.0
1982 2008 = 1985.0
